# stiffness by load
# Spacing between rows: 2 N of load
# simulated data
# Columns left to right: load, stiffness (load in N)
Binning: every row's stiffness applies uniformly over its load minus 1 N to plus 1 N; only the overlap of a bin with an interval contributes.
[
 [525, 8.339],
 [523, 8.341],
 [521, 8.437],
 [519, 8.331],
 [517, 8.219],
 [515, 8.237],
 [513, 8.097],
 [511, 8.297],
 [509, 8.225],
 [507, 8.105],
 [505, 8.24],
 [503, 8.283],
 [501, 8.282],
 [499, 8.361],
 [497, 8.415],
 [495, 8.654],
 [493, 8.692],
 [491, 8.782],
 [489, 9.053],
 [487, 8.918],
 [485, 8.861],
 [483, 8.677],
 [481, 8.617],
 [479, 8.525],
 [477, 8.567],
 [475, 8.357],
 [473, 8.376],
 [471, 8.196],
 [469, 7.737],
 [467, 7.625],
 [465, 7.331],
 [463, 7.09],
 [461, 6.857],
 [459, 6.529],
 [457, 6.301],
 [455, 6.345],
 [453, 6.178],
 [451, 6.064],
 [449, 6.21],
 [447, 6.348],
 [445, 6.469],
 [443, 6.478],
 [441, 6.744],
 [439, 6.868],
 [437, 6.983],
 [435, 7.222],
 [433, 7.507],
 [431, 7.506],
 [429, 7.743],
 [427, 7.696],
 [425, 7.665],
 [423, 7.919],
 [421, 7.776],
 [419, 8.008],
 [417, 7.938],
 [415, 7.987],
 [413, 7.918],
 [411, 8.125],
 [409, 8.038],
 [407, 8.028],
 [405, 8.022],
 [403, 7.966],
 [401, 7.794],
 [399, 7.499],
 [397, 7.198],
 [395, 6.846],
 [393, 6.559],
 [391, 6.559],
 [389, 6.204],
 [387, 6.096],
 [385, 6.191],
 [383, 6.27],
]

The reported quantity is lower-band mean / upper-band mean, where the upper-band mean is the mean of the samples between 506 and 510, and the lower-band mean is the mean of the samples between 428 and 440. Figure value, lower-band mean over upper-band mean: 0.89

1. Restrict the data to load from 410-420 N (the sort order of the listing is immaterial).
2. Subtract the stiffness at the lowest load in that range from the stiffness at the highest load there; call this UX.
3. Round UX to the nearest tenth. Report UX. -0.1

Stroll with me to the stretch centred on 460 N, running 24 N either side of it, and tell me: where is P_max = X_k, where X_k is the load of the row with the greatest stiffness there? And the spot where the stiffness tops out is 483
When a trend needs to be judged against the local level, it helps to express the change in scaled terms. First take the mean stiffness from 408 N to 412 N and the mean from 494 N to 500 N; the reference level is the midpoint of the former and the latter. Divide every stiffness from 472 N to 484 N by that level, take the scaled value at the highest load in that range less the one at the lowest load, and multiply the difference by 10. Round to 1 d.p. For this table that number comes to 0.4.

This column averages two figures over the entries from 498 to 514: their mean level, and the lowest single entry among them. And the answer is 8.2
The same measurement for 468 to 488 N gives 8.1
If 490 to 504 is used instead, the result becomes 8.4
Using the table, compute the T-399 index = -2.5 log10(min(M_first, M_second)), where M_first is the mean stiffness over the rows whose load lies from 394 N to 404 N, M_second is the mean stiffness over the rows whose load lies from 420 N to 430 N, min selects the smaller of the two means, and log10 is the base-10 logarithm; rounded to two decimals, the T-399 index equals -2.18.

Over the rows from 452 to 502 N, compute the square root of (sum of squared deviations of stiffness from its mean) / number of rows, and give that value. 0.90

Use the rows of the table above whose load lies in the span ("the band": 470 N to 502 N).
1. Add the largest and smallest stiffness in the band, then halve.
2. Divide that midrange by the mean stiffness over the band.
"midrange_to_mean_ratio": 1.005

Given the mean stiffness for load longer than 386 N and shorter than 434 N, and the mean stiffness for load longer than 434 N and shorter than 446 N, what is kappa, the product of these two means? 51.1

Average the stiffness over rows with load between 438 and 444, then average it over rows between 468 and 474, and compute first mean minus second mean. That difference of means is -1.41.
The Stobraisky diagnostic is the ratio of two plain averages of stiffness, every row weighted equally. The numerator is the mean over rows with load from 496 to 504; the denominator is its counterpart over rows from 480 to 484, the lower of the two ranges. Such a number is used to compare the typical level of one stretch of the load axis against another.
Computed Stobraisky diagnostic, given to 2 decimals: 0.96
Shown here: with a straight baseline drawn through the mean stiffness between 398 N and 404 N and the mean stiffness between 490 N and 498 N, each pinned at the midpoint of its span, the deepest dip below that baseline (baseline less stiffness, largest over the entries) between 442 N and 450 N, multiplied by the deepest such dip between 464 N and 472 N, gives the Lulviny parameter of 2.06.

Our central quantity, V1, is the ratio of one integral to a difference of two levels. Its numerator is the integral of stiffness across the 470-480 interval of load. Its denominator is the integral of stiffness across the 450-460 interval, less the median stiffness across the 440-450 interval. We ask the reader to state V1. 1.49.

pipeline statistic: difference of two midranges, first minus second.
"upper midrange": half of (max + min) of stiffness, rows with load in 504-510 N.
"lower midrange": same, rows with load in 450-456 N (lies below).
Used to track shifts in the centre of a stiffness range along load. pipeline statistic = 2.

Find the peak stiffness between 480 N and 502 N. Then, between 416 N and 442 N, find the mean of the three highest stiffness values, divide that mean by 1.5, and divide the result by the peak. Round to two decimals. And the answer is 0.59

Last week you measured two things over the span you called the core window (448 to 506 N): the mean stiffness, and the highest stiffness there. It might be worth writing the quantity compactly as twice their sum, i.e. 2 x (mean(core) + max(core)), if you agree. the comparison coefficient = 33.8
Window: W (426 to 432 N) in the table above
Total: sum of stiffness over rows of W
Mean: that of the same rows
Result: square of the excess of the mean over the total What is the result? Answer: 234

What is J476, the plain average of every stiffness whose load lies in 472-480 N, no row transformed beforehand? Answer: 8.46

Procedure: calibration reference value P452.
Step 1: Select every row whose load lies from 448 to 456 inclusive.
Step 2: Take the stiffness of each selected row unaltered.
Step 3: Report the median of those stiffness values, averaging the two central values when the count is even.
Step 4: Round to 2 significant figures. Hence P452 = 6.2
